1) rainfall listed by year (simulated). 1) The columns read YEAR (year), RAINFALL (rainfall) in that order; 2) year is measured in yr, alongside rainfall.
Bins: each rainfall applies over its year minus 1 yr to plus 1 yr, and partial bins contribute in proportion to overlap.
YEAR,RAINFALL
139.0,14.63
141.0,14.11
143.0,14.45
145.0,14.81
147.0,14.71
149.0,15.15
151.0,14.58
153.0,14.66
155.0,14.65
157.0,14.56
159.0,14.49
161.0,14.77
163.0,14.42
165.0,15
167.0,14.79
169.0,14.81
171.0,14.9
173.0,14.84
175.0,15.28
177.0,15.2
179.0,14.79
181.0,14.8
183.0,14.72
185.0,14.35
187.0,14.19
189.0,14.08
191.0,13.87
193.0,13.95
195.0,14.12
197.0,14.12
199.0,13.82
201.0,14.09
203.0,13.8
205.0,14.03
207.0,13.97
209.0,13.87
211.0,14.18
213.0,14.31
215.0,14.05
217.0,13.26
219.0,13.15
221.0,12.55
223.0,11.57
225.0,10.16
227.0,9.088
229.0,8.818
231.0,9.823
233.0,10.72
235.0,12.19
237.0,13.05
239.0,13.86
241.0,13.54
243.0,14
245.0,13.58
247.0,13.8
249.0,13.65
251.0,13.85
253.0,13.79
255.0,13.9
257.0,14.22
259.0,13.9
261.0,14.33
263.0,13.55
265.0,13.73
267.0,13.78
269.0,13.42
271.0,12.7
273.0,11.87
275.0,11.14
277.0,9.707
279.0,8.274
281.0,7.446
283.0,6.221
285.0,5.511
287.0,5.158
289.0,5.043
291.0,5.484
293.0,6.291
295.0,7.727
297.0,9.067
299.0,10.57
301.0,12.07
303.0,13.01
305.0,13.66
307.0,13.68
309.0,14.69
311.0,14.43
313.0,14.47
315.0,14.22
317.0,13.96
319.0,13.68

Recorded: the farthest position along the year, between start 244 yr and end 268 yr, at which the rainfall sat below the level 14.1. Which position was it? 267.0 yr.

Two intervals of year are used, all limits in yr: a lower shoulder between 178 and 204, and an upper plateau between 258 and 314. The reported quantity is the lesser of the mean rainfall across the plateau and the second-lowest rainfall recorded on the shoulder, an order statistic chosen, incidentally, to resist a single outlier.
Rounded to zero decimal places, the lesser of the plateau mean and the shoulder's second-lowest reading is 11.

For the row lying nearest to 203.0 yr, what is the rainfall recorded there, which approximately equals 13.8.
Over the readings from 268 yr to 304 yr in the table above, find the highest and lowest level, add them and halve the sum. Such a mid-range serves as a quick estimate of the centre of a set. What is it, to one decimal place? 9.2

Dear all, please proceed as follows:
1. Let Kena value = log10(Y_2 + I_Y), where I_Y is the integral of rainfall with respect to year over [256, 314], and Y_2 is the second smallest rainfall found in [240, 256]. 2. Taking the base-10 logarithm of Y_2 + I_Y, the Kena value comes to 2.81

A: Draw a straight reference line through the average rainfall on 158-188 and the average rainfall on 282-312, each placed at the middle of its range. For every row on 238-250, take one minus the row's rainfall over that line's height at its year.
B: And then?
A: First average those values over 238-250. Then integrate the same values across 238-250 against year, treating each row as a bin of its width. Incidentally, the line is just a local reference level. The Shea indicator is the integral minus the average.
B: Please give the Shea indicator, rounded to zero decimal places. -2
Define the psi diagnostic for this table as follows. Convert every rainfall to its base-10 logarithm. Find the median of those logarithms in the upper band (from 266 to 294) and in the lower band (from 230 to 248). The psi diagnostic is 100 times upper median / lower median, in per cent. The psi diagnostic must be 79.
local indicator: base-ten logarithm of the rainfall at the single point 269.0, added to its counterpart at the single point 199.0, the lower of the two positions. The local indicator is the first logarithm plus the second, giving 2.27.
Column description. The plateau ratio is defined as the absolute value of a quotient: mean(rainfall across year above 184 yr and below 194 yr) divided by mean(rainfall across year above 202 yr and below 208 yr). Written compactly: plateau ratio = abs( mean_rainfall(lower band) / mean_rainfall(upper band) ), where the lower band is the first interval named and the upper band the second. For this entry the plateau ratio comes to 1.01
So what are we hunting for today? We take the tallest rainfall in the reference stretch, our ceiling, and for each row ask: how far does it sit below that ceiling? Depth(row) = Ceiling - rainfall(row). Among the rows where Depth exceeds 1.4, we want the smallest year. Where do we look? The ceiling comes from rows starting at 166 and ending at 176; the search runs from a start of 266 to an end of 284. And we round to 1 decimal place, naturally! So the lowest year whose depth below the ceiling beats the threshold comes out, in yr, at 267.0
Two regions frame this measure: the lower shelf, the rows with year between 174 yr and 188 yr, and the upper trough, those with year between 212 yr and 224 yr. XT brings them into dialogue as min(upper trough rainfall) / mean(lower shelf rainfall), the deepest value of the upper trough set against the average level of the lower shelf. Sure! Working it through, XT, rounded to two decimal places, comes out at 0.78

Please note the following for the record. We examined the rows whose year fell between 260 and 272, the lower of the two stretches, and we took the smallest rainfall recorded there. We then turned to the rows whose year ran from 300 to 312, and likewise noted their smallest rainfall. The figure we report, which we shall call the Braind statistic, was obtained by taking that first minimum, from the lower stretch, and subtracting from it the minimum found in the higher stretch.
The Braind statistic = 1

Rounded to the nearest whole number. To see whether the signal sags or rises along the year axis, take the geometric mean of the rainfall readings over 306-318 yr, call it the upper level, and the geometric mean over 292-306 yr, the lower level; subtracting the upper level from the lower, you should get -4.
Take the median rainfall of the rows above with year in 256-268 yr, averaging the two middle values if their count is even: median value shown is 13.8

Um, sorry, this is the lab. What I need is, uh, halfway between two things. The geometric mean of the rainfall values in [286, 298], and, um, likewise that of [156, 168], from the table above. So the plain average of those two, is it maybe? 10.5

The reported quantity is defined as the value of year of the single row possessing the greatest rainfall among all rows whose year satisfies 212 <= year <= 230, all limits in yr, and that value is 213.0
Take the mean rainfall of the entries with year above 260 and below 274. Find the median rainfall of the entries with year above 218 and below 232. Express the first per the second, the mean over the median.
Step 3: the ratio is 1.31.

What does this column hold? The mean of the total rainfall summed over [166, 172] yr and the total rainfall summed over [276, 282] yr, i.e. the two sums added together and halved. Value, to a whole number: 35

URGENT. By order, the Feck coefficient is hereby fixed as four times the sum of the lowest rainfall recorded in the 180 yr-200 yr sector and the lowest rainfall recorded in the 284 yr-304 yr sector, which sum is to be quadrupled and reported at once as 75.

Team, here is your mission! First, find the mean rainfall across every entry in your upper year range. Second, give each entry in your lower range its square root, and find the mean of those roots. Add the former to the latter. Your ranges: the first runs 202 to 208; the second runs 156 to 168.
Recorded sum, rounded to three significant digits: 17.8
